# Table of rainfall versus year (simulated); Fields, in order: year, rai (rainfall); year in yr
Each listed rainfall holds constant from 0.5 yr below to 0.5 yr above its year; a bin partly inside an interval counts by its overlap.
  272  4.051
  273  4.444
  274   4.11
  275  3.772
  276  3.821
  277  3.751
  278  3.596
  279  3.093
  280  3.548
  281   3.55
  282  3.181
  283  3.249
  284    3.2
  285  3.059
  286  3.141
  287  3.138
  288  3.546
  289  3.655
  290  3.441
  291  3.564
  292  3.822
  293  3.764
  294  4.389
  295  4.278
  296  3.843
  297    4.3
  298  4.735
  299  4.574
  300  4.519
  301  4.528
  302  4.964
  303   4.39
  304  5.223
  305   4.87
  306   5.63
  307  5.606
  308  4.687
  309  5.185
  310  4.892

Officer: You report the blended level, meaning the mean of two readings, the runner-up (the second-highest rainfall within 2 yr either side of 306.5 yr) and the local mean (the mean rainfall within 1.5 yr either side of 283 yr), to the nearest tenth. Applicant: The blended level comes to 4.4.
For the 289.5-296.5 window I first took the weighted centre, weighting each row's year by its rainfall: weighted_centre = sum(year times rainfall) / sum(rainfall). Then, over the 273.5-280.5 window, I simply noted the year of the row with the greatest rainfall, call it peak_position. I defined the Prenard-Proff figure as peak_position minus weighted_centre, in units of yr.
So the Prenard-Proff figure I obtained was -19.1 yr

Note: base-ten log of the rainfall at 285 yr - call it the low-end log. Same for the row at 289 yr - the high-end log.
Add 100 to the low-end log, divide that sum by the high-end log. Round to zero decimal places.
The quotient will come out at 179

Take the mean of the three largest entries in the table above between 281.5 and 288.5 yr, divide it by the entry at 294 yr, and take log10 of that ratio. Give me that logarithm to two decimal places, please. -0.12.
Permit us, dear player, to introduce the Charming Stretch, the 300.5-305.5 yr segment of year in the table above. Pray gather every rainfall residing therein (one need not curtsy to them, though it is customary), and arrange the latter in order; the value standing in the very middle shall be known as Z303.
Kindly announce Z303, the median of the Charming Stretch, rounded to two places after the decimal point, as 4.87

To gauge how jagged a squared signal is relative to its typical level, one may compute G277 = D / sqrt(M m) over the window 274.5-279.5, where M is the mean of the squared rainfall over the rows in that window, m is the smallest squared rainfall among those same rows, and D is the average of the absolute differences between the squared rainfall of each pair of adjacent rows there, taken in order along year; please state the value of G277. 0.121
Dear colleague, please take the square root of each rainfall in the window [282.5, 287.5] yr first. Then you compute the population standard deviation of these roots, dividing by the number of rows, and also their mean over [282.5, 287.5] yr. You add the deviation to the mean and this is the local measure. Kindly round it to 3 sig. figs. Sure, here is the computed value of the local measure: 1.79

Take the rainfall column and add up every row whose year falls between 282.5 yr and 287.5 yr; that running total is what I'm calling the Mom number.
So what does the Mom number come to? 16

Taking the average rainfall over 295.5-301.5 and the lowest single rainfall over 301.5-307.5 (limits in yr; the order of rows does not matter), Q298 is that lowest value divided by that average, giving 0.99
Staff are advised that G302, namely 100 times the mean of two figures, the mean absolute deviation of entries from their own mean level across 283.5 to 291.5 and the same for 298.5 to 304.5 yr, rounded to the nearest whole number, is 24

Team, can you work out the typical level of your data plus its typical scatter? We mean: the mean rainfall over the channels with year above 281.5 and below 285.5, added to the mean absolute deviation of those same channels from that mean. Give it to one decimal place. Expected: 3.2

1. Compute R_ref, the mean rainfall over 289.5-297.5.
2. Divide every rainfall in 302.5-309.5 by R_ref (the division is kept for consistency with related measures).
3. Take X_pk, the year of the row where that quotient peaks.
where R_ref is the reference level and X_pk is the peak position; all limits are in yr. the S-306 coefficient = 306 yr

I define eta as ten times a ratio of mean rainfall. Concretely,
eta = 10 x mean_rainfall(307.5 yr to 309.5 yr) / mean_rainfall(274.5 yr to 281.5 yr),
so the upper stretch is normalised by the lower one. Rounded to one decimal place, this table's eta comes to 13.7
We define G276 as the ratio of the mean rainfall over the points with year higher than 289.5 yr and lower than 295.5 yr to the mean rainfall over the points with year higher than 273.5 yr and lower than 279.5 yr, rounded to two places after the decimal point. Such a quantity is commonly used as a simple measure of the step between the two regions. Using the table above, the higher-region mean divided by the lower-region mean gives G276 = 1.05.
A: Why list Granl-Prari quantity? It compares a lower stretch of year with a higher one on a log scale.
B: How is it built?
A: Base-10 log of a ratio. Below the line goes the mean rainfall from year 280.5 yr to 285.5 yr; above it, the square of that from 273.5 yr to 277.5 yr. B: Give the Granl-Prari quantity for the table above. 0.66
